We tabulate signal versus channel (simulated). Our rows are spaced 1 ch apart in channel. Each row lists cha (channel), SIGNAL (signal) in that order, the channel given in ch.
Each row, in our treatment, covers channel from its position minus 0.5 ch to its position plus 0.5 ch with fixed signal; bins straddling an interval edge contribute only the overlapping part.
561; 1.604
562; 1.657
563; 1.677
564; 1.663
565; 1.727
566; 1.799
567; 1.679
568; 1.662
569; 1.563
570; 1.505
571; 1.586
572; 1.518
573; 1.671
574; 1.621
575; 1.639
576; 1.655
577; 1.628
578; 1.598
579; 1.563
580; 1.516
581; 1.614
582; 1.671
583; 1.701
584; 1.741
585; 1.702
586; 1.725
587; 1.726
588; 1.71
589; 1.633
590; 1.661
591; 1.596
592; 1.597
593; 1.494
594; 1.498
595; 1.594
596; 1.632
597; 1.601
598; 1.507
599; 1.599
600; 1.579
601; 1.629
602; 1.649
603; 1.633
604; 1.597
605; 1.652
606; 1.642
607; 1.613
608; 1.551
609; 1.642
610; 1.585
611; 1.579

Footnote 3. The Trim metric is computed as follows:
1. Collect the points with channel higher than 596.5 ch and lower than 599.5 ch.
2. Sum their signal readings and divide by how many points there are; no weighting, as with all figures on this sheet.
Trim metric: 1.569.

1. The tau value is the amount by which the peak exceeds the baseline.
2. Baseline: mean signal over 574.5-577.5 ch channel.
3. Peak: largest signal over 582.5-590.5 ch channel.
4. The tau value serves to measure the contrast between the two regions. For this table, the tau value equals 0.10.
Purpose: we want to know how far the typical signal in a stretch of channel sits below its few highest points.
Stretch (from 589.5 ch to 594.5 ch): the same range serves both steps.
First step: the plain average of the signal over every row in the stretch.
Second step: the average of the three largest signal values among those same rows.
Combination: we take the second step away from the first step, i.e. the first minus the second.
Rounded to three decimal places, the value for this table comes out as -0.049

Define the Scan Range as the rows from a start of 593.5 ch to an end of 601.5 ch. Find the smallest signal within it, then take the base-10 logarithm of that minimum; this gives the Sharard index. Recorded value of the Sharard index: 0.176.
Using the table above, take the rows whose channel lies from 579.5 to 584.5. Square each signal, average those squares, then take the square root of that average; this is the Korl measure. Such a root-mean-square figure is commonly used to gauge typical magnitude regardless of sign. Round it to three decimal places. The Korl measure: 1.650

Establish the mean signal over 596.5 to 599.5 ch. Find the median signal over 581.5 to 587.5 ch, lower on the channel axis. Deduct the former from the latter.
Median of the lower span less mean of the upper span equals 0.14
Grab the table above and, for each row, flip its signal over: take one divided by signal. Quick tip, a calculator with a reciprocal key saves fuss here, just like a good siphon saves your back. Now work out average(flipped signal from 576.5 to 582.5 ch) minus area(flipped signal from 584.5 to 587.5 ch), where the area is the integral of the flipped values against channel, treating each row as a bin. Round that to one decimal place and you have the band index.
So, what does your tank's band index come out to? -1.1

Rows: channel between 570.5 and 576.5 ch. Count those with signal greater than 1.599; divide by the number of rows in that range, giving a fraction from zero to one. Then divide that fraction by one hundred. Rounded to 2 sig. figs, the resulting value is 0.0067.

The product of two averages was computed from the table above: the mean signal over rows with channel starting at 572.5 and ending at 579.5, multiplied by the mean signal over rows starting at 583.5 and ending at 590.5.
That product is 2.76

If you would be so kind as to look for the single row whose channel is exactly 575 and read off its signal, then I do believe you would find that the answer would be 1.639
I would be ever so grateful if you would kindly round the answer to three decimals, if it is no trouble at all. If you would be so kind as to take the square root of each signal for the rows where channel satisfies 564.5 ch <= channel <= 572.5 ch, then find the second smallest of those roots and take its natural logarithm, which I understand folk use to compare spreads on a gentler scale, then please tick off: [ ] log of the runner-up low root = 0.209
